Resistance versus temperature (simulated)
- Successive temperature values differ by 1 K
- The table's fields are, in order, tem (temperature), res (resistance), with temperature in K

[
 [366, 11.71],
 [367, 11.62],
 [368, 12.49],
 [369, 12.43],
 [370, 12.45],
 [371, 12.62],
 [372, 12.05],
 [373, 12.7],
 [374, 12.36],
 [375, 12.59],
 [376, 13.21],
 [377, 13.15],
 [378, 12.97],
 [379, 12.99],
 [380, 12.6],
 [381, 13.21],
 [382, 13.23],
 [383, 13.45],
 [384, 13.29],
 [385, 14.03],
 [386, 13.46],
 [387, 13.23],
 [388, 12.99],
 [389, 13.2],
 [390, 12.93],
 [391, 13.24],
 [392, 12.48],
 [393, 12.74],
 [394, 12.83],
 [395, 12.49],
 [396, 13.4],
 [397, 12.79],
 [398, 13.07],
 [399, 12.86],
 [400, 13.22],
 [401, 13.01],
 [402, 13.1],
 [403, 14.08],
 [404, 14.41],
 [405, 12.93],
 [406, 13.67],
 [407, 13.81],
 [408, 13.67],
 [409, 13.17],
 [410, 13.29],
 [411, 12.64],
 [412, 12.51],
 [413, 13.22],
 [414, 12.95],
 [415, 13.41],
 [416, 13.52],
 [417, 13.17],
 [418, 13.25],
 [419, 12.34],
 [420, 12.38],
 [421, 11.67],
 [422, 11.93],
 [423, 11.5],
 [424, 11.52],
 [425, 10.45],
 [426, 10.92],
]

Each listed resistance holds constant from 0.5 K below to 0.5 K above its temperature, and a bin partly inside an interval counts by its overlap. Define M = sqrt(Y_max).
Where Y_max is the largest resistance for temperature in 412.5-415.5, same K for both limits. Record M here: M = 3.66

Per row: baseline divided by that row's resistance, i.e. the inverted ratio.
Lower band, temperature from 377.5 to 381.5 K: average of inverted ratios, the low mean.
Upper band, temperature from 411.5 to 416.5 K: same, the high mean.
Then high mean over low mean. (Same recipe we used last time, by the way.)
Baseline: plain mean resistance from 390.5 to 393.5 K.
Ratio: 0.99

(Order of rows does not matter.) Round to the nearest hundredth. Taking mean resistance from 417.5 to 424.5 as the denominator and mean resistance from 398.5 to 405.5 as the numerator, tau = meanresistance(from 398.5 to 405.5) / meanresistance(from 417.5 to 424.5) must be 1.11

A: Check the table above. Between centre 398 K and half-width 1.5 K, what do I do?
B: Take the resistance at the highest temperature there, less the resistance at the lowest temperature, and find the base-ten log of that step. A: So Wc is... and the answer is -1.2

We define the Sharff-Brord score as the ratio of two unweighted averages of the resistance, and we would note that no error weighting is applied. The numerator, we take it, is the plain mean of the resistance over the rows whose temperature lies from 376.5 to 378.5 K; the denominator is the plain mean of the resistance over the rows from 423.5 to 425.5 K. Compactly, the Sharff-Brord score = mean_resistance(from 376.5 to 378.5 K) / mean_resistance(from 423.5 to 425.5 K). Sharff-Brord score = 1.19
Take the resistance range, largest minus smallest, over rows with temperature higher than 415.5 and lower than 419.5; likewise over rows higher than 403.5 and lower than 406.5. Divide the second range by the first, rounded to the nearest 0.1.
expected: 1.3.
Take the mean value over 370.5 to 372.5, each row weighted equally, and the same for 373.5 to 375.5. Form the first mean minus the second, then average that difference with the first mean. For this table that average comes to 6.1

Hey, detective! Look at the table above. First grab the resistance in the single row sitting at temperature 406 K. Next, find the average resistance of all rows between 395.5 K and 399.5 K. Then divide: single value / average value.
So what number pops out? 1.05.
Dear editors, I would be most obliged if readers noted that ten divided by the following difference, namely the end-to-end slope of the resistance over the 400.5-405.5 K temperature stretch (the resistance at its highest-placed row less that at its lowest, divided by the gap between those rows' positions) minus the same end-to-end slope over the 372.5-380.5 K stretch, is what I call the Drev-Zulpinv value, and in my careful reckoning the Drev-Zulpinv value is -1750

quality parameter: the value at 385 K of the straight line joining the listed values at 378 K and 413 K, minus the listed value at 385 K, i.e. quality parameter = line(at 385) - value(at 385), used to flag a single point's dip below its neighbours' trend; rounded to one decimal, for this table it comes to -1.0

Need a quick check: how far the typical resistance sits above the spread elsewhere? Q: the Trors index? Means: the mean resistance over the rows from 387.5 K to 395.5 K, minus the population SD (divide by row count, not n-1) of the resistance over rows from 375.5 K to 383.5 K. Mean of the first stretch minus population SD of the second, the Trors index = 12.6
